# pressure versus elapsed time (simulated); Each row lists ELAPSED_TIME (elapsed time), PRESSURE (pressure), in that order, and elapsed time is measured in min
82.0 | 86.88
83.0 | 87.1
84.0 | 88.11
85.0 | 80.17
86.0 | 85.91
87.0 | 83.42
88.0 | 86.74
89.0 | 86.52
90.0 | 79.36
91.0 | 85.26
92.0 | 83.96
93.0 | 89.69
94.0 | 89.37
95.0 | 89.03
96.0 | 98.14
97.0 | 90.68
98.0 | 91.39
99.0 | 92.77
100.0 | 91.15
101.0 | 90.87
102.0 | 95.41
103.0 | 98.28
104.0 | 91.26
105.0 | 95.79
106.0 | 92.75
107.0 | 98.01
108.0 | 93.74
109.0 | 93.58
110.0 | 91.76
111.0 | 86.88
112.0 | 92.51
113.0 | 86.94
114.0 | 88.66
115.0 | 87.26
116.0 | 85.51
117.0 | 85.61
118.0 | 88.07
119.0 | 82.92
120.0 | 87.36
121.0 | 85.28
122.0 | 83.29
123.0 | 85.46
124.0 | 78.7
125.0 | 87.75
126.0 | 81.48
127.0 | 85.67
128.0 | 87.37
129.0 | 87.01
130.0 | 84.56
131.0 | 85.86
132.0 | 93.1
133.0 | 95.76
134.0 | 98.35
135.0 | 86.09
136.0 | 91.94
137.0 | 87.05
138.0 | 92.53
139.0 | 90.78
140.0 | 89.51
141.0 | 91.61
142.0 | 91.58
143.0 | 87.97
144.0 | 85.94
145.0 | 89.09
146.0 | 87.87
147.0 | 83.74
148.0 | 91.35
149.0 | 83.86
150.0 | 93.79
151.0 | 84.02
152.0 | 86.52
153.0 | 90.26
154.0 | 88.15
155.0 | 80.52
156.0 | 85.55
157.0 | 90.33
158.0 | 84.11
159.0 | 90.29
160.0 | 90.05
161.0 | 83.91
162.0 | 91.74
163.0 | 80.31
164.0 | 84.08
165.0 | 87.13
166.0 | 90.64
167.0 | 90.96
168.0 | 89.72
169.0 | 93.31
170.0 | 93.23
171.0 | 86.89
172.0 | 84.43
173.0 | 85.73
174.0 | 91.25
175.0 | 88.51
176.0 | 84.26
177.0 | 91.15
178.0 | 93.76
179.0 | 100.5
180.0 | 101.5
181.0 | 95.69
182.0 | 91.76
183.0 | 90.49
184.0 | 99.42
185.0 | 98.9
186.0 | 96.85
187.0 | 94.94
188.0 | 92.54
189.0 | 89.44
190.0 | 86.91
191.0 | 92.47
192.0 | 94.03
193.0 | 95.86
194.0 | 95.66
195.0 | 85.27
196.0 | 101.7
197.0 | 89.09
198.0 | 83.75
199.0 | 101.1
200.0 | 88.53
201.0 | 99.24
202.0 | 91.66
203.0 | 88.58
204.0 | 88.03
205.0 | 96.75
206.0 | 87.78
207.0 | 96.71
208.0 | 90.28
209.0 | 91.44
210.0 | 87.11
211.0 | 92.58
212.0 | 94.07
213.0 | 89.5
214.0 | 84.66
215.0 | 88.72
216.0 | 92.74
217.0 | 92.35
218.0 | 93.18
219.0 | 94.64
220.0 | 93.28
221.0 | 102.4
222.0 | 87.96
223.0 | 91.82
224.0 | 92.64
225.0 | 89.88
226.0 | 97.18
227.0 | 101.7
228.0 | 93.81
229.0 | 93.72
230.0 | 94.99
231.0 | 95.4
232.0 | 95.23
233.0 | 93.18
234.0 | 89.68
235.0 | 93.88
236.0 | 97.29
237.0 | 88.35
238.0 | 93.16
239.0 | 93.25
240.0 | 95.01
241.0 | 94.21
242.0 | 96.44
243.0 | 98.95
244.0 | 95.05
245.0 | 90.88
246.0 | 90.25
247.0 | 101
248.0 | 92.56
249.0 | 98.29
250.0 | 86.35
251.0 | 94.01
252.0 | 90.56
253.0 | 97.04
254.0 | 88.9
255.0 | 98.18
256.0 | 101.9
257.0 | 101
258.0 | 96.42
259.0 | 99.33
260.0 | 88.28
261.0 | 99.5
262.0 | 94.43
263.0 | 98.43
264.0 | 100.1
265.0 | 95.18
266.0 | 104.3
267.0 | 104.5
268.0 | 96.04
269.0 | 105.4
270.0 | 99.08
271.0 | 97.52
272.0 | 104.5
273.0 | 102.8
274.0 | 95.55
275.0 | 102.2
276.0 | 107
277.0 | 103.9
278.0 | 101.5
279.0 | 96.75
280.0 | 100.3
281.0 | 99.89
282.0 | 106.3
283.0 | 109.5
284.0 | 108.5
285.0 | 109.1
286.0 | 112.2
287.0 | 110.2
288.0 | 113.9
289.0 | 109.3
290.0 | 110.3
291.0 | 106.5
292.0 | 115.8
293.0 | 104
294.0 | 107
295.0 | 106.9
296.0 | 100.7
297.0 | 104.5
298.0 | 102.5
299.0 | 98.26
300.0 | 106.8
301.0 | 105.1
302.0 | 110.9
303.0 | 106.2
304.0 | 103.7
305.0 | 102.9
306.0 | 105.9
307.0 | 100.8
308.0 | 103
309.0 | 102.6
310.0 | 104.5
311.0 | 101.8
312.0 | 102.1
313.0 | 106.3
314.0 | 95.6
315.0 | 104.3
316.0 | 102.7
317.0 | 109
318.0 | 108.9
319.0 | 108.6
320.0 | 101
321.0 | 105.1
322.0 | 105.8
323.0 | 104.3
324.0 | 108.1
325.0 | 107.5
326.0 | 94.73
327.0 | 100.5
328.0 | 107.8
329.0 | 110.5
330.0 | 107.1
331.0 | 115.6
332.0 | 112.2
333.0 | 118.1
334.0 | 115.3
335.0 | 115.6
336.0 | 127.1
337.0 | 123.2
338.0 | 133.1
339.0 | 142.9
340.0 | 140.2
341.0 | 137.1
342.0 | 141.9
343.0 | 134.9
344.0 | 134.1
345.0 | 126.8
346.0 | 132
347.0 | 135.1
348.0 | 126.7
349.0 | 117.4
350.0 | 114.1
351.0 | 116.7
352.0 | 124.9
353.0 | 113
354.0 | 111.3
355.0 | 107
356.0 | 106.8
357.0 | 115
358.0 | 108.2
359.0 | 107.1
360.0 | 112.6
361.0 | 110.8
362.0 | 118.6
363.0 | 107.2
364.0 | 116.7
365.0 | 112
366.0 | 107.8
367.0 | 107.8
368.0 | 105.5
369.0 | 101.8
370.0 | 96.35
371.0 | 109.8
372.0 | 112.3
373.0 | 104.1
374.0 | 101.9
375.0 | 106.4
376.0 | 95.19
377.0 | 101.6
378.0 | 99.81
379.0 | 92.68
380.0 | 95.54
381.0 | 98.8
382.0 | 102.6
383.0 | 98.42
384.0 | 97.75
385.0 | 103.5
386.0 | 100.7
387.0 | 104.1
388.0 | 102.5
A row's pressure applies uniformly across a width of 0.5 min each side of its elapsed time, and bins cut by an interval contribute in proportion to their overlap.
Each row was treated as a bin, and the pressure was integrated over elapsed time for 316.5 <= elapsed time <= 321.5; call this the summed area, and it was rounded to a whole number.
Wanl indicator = 533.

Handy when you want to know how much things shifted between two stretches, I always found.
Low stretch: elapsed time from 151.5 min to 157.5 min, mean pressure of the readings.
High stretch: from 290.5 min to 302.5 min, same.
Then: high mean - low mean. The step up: 19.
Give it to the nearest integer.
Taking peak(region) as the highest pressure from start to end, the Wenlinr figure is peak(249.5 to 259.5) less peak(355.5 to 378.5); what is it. -17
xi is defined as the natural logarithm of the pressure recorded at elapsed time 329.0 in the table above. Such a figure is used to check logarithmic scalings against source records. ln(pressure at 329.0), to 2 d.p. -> 4.71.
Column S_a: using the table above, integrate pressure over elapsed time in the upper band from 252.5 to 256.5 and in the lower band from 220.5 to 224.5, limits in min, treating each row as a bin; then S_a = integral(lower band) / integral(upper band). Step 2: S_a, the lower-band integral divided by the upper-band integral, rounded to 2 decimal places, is 0.97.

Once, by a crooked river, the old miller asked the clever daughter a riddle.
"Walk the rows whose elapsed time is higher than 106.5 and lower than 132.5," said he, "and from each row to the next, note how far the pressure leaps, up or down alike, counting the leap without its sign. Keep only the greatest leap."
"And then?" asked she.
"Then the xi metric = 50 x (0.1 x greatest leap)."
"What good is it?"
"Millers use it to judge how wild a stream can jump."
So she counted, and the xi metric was 45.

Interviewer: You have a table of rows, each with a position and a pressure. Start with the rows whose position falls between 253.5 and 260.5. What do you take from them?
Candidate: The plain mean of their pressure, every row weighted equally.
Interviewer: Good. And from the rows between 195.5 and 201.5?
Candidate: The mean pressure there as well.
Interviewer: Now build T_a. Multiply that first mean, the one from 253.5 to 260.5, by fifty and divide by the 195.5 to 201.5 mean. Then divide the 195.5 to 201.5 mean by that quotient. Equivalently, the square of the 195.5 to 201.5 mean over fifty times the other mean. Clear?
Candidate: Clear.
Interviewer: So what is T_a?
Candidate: 1.83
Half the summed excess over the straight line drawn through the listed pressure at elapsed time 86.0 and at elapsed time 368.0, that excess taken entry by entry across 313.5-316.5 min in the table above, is -1.4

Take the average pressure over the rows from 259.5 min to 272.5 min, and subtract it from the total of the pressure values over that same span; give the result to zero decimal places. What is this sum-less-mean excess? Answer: 1188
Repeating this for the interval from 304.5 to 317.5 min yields 1238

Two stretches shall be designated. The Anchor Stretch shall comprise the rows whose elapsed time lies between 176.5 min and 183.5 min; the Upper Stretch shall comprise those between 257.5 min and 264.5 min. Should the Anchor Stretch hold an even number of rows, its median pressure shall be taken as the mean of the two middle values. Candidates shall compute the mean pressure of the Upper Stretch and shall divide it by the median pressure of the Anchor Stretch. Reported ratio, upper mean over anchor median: 1.03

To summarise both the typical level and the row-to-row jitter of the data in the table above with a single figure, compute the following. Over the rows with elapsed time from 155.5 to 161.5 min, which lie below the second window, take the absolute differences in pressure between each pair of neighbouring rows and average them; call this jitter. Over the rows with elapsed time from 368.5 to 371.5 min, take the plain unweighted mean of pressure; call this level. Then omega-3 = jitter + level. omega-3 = 107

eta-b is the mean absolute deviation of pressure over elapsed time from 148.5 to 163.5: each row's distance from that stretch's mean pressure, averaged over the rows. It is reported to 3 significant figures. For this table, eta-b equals 3.51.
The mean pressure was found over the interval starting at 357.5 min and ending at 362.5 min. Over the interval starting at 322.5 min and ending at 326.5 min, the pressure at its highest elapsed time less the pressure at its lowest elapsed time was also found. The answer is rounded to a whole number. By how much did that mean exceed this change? 121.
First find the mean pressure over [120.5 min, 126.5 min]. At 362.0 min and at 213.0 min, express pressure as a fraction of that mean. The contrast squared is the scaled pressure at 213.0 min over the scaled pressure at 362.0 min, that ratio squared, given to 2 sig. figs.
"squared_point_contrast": 0.57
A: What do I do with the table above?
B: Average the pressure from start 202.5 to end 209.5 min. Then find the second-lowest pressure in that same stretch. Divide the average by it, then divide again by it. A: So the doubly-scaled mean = 0.0118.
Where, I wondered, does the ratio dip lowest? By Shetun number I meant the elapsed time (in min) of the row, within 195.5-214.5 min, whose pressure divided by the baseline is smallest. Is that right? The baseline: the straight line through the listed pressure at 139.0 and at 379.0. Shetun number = 198.0 min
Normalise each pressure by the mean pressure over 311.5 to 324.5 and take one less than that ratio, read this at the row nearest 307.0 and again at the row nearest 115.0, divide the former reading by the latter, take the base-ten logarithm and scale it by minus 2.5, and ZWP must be 1.6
